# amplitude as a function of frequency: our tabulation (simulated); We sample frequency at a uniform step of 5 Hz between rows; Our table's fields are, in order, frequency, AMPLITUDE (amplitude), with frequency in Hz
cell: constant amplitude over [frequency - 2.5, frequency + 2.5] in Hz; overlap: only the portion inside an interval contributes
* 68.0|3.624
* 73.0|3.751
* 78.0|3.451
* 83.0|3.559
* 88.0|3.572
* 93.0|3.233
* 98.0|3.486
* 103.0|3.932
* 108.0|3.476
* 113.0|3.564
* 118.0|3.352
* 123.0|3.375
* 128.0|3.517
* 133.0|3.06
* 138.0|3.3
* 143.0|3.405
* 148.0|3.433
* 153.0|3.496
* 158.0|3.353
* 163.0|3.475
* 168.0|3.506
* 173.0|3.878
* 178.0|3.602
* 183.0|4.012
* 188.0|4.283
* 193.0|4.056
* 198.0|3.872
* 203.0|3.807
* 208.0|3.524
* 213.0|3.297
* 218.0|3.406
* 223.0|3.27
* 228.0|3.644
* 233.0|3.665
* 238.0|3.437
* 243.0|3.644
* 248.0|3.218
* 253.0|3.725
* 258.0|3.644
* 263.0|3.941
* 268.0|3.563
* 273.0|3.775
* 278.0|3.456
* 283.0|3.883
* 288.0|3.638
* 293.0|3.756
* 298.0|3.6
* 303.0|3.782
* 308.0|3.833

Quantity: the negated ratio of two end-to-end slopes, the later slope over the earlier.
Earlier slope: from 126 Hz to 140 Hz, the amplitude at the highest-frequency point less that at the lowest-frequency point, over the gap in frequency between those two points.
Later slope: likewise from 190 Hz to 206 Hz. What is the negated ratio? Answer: -1.1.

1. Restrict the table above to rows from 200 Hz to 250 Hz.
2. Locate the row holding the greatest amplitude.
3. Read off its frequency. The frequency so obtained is 203.0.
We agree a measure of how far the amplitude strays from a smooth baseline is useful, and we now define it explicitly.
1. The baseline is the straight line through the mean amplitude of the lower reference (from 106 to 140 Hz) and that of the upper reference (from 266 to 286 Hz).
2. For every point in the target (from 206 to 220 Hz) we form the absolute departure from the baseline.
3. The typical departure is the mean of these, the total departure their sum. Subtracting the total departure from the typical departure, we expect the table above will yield -0.28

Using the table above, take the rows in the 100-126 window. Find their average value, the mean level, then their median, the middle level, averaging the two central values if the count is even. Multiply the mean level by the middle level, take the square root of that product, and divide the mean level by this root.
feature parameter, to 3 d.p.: 1.009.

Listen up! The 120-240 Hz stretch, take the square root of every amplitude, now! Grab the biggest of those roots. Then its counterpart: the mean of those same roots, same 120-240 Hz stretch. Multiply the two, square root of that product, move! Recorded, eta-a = 1.98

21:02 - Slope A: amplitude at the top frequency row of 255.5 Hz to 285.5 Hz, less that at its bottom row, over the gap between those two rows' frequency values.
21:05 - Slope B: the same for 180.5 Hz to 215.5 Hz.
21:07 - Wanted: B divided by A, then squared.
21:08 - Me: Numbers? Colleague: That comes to 6.2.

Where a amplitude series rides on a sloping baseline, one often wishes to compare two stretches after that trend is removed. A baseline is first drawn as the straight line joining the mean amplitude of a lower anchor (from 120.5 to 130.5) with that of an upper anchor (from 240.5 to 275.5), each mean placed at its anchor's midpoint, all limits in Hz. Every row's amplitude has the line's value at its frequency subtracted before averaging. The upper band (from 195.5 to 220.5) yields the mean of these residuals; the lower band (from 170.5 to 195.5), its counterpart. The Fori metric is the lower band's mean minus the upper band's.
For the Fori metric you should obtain 0.4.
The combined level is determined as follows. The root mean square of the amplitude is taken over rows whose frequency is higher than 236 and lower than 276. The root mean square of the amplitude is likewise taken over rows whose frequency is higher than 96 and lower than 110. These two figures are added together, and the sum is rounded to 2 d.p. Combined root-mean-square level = 7.26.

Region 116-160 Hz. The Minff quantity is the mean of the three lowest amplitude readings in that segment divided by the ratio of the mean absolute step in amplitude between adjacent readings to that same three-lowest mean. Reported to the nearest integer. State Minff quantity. 70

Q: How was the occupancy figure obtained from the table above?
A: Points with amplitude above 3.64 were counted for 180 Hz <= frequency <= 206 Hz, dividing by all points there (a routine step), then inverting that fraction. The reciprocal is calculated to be 1.0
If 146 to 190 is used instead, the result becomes 3.0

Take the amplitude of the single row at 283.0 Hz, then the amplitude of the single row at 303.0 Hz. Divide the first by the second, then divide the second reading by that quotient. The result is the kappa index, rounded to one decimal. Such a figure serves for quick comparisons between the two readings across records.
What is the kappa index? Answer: 3.7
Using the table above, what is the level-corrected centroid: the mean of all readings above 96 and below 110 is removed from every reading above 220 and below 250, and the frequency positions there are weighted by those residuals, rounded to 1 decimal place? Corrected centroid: 236.8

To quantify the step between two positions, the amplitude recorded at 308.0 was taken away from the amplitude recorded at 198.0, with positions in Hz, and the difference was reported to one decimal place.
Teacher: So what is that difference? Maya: 0.0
